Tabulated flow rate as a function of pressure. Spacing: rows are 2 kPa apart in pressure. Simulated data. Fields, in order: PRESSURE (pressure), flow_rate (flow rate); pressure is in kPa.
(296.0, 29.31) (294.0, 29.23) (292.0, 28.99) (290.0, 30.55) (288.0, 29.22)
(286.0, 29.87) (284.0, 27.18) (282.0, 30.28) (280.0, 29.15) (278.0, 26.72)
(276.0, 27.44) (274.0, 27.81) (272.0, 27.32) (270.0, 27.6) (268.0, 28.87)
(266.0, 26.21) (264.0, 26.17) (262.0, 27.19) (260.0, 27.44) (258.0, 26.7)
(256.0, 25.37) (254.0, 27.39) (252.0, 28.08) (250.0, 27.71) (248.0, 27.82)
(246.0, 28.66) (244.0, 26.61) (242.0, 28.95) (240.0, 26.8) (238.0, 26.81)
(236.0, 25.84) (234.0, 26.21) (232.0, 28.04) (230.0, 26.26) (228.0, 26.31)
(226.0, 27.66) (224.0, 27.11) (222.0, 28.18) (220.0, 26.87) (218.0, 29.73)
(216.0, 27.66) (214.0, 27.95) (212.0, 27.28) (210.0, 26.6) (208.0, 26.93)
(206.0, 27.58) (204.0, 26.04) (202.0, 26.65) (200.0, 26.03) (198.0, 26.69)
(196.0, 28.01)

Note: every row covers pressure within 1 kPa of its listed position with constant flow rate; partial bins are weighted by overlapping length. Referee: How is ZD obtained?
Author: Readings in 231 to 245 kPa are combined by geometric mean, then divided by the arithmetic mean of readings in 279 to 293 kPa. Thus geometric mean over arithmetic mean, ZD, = 0.922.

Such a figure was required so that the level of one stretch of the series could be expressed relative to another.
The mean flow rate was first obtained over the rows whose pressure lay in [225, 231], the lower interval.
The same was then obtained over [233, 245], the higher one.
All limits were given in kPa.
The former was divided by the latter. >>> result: 1.00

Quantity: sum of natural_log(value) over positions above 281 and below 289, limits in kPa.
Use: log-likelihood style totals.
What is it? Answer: 13.5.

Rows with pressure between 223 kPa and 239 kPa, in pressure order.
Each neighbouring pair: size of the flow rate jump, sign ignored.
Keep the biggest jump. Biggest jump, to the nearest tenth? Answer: 1.8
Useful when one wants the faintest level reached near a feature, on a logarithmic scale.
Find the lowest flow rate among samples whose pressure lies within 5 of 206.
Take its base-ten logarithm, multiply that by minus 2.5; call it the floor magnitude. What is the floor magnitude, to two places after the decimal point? -3.54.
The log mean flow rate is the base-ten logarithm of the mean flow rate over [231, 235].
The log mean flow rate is 1.43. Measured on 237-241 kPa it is 1.43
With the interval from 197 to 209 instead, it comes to 1.43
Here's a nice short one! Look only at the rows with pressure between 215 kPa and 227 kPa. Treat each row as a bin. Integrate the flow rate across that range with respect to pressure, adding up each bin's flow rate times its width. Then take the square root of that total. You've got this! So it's 18.3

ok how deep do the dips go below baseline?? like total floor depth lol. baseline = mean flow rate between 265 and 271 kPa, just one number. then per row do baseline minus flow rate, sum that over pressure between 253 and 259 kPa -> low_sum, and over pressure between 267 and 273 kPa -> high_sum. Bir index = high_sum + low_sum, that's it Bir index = 2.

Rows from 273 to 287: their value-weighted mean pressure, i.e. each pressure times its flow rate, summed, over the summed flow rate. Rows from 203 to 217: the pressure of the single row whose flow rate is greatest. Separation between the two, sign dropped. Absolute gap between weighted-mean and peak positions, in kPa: 66.1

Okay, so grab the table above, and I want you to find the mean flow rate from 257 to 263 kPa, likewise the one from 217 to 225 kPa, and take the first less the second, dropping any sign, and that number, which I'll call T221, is 0.86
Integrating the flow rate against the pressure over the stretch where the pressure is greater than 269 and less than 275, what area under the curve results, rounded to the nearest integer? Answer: 165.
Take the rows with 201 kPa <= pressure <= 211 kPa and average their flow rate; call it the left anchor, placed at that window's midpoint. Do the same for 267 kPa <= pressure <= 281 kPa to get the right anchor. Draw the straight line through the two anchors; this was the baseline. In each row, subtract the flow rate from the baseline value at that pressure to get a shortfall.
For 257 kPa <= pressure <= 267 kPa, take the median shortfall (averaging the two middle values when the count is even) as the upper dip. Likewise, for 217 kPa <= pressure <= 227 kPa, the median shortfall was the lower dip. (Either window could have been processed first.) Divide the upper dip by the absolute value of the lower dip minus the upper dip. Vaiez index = 0.60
